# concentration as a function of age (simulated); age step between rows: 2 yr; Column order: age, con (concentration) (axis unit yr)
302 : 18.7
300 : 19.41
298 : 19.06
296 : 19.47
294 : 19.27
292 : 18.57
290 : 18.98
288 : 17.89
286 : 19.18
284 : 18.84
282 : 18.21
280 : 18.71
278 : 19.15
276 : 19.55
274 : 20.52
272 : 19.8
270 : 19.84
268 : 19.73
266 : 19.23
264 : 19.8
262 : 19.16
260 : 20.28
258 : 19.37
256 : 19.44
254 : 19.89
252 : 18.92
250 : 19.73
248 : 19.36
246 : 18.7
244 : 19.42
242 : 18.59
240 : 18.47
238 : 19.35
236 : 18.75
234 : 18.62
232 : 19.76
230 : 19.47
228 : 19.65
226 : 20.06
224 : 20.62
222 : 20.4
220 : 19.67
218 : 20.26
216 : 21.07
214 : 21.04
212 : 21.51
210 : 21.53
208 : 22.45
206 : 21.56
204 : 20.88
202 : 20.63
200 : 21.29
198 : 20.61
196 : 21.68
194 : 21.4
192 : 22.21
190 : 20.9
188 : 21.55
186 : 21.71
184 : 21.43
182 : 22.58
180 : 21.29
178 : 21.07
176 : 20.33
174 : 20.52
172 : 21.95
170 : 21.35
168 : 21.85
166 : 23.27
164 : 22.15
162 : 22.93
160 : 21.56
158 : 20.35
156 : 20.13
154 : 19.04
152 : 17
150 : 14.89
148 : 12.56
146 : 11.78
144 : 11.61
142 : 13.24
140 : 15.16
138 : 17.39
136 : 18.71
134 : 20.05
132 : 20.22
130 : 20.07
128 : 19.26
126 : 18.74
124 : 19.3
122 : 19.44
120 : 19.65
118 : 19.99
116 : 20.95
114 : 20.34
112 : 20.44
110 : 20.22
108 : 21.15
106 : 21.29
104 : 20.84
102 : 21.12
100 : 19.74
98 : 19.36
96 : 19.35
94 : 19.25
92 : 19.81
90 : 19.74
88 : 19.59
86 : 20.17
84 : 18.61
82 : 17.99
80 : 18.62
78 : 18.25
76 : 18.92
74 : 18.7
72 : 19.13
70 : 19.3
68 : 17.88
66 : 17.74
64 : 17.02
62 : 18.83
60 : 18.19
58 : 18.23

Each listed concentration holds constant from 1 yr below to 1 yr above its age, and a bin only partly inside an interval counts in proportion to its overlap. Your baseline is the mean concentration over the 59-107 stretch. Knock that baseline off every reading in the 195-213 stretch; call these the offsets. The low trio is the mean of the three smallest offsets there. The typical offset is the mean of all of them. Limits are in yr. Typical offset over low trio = 1.4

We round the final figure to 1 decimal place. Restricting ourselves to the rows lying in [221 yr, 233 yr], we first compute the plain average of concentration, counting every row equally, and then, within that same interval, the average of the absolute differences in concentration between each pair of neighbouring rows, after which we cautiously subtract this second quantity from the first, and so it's 19.7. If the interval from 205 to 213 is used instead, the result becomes 21.2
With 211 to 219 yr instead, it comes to 20.5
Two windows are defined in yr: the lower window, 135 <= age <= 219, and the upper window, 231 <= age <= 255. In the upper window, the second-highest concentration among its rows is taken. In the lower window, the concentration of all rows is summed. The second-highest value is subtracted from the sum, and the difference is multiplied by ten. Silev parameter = 8167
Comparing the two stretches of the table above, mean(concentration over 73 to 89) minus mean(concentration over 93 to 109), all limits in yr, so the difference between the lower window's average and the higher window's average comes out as -1.4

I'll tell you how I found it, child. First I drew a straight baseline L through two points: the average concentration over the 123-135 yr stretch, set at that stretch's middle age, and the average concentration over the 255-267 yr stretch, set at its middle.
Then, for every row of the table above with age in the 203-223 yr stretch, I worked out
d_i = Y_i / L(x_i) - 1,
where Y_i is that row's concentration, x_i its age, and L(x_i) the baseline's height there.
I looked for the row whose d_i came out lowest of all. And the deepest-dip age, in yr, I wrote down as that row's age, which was 220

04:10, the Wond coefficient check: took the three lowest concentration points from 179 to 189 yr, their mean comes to 21.4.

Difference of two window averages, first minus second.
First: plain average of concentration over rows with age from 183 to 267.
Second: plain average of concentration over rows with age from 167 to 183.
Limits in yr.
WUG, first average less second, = -1.1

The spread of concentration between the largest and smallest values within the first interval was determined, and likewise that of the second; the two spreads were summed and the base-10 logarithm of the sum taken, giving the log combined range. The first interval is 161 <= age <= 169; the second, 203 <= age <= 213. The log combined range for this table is 0.48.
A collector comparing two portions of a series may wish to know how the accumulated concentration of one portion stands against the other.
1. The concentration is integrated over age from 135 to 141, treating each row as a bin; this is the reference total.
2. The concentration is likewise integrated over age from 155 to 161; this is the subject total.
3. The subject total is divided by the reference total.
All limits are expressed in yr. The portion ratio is 1.21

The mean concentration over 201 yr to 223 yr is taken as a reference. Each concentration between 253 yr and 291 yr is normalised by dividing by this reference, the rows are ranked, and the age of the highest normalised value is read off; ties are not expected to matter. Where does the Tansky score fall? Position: 274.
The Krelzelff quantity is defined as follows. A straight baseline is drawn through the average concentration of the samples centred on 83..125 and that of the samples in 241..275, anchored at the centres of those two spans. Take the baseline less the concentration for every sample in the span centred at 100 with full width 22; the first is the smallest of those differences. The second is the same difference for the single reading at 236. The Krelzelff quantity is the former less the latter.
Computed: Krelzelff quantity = -2.1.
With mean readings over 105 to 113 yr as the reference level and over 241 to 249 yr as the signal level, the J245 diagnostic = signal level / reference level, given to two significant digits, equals 0.92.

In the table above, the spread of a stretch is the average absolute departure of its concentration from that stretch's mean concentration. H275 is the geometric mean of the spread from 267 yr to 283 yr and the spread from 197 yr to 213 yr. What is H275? 0.51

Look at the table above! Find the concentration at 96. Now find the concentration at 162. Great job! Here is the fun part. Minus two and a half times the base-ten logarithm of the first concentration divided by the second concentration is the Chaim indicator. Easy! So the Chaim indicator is 0.18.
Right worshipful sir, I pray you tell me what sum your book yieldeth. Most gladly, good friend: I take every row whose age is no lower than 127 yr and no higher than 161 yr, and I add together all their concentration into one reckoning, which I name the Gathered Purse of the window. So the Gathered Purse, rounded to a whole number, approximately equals 293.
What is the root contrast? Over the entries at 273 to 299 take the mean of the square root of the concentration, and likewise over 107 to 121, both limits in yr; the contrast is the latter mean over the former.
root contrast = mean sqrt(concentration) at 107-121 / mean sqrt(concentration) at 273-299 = 1.04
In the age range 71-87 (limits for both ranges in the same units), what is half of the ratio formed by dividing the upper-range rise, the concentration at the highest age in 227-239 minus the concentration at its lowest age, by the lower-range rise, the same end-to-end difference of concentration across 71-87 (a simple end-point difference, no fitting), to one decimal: -0.1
